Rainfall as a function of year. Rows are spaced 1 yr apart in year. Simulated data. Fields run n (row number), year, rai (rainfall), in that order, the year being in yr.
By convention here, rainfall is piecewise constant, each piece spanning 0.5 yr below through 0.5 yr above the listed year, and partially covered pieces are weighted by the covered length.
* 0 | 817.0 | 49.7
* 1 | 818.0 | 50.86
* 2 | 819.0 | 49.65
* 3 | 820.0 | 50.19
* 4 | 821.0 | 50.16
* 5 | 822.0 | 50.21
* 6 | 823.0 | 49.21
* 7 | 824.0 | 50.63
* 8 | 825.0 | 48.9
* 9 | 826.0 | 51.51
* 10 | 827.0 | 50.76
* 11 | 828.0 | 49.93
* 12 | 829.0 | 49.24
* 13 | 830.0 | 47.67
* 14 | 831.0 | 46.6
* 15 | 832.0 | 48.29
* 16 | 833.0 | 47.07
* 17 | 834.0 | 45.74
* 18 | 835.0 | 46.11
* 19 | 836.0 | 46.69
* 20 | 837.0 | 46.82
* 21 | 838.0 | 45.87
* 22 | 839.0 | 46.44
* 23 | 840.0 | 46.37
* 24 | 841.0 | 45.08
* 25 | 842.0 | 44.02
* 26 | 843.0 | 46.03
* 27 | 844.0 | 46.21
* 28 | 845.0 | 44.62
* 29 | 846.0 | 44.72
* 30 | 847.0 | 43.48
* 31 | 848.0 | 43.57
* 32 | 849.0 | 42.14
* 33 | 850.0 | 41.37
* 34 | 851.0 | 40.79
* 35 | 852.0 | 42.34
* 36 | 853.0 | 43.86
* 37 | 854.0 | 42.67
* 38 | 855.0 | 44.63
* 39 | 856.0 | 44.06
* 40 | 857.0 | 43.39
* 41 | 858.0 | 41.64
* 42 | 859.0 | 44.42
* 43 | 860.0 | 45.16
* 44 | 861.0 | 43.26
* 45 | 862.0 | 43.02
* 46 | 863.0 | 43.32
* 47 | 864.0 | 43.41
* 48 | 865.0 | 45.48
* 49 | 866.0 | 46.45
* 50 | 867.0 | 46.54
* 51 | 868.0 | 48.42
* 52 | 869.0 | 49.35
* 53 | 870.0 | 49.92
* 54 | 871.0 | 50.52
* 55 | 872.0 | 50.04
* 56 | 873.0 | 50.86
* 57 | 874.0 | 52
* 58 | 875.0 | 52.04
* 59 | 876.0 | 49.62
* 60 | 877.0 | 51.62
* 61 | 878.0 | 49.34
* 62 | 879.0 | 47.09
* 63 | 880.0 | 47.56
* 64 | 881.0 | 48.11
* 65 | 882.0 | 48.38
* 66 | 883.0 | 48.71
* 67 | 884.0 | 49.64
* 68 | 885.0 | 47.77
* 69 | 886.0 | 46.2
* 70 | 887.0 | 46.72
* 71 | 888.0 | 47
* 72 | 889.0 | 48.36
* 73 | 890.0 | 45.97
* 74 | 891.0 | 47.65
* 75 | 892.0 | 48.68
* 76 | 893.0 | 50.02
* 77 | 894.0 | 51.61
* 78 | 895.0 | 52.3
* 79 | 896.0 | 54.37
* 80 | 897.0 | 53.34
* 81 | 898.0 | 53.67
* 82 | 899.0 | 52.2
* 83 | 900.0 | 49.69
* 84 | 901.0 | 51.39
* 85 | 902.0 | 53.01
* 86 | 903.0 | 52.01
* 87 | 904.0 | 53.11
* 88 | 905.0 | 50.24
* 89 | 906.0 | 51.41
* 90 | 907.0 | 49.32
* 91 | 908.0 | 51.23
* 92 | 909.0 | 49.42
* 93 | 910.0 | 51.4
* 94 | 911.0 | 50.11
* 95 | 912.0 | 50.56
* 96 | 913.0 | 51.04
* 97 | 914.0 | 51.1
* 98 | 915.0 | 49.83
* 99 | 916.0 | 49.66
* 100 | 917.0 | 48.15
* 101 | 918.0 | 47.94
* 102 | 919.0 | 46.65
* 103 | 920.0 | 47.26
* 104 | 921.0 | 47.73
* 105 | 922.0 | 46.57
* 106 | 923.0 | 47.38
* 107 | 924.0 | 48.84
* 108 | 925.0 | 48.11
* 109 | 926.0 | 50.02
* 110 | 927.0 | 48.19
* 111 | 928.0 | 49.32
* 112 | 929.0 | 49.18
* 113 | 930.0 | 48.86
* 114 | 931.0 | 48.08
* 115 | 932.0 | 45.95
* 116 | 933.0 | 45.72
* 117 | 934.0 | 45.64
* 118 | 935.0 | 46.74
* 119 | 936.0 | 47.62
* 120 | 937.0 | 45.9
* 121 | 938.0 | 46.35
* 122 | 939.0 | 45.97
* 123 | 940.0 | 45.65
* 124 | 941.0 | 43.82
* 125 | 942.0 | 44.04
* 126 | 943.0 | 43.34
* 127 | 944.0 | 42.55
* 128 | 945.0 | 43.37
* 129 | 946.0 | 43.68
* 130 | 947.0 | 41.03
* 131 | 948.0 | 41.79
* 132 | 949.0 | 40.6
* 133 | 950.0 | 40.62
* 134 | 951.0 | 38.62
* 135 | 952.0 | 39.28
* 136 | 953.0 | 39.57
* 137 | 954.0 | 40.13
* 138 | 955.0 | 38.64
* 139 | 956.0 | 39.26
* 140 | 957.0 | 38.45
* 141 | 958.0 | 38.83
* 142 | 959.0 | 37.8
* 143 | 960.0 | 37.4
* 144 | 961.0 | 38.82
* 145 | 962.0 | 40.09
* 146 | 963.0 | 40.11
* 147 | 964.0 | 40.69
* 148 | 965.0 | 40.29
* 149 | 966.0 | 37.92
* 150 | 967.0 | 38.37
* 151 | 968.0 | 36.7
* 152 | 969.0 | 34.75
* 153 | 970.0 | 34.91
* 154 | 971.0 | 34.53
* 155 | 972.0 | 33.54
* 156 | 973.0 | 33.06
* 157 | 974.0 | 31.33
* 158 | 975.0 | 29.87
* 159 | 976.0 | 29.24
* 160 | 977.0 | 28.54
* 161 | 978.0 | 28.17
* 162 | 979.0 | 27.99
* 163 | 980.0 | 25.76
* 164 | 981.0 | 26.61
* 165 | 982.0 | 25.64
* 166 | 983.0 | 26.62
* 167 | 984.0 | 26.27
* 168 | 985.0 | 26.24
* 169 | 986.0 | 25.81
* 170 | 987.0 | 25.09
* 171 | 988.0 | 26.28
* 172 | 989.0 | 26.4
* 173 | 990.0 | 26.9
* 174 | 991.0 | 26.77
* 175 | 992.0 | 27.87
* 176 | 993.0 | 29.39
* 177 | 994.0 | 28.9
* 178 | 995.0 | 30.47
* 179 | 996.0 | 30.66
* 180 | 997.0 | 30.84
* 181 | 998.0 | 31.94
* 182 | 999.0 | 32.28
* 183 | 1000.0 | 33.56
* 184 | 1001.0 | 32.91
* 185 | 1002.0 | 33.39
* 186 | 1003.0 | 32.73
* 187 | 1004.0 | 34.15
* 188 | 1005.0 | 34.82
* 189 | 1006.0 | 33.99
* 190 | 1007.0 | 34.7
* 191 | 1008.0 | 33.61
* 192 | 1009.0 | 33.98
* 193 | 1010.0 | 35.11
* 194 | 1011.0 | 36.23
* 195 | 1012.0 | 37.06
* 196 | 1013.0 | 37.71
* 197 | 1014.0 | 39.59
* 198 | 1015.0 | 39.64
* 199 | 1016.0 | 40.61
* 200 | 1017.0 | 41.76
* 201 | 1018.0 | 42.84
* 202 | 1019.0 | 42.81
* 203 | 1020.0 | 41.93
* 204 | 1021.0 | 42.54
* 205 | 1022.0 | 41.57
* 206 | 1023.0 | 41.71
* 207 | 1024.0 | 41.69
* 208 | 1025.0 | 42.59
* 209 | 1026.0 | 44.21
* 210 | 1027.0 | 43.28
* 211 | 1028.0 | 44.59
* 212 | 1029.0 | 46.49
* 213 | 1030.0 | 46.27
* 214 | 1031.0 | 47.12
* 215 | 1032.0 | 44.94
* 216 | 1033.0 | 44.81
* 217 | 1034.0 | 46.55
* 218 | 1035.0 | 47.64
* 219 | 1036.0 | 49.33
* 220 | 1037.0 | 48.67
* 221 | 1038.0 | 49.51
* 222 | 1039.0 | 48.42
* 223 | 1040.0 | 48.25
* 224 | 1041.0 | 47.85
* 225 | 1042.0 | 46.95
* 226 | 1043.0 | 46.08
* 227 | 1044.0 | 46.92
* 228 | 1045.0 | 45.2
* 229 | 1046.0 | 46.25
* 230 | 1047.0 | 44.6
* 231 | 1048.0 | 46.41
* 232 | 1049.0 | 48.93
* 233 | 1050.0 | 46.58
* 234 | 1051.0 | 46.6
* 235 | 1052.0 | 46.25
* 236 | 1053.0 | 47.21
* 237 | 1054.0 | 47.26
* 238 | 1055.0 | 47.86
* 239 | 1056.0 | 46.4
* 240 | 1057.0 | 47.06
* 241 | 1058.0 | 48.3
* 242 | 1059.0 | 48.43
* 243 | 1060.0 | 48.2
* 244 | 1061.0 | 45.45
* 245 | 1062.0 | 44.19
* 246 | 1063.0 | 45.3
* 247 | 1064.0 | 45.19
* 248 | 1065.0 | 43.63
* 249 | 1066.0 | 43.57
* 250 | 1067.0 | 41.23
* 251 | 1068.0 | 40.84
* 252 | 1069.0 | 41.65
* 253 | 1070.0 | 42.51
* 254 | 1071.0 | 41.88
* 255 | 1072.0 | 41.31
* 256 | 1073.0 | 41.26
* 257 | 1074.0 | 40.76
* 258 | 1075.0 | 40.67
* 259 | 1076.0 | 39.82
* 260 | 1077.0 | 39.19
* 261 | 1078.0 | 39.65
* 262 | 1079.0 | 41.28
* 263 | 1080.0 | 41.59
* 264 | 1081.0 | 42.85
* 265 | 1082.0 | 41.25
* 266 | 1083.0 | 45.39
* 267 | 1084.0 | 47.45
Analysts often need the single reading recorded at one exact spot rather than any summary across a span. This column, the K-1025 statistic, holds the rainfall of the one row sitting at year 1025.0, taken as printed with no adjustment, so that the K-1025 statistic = 42.59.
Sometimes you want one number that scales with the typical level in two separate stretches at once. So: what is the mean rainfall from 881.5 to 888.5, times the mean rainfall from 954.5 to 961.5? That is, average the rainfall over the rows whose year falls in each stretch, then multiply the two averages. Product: 1837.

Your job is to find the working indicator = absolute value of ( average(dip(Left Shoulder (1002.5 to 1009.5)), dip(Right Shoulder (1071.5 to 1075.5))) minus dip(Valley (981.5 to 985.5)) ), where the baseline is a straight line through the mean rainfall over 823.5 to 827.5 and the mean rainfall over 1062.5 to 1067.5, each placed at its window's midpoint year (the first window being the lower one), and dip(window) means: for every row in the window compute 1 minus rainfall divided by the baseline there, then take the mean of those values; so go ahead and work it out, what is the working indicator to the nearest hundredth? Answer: 0.28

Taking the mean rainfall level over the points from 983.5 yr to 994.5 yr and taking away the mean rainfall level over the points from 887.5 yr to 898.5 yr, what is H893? -23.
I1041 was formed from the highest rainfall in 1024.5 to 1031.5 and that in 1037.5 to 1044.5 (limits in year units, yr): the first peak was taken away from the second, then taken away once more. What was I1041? -45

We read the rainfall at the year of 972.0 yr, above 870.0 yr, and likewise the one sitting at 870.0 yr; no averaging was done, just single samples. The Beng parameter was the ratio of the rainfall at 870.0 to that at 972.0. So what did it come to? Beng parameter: 1.49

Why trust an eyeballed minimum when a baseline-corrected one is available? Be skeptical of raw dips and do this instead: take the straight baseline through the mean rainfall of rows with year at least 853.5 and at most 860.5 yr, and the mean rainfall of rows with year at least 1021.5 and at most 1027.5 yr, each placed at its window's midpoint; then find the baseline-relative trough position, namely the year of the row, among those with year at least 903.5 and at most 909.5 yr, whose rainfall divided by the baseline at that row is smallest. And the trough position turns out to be 907.0 yr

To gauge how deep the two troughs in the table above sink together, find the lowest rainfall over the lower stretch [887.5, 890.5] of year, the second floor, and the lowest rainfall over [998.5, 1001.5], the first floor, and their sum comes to 78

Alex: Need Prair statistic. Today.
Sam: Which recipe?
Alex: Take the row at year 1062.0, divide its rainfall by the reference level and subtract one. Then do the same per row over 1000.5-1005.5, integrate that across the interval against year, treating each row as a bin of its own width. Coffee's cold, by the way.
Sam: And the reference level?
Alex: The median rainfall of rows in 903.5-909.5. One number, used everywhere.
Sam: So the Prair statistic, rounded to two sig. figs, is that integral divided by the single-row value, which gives 13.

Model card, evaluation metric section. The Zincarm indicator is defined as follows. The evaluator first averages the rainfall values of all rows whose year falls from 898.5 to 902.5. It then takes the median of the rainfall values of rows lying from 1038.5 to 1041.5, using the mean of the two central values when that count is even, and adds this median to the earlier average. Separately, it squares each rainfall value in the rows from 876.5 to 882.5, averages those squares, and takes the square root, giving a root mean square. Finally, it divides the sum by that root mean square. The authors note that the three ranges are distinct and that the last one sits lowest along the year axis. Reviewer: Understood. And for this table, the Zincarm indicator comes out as 2.05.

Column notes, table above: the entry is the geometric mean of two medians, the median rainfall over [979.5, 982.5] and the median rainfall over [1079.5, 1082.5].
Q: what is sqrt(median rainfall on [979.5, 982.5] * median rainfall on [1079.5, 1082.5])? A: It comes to 33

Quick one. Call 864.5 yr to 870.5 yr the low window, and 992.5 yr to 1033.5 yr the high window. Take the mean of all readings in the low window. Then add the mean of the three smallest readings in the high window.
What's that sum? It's 77.3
